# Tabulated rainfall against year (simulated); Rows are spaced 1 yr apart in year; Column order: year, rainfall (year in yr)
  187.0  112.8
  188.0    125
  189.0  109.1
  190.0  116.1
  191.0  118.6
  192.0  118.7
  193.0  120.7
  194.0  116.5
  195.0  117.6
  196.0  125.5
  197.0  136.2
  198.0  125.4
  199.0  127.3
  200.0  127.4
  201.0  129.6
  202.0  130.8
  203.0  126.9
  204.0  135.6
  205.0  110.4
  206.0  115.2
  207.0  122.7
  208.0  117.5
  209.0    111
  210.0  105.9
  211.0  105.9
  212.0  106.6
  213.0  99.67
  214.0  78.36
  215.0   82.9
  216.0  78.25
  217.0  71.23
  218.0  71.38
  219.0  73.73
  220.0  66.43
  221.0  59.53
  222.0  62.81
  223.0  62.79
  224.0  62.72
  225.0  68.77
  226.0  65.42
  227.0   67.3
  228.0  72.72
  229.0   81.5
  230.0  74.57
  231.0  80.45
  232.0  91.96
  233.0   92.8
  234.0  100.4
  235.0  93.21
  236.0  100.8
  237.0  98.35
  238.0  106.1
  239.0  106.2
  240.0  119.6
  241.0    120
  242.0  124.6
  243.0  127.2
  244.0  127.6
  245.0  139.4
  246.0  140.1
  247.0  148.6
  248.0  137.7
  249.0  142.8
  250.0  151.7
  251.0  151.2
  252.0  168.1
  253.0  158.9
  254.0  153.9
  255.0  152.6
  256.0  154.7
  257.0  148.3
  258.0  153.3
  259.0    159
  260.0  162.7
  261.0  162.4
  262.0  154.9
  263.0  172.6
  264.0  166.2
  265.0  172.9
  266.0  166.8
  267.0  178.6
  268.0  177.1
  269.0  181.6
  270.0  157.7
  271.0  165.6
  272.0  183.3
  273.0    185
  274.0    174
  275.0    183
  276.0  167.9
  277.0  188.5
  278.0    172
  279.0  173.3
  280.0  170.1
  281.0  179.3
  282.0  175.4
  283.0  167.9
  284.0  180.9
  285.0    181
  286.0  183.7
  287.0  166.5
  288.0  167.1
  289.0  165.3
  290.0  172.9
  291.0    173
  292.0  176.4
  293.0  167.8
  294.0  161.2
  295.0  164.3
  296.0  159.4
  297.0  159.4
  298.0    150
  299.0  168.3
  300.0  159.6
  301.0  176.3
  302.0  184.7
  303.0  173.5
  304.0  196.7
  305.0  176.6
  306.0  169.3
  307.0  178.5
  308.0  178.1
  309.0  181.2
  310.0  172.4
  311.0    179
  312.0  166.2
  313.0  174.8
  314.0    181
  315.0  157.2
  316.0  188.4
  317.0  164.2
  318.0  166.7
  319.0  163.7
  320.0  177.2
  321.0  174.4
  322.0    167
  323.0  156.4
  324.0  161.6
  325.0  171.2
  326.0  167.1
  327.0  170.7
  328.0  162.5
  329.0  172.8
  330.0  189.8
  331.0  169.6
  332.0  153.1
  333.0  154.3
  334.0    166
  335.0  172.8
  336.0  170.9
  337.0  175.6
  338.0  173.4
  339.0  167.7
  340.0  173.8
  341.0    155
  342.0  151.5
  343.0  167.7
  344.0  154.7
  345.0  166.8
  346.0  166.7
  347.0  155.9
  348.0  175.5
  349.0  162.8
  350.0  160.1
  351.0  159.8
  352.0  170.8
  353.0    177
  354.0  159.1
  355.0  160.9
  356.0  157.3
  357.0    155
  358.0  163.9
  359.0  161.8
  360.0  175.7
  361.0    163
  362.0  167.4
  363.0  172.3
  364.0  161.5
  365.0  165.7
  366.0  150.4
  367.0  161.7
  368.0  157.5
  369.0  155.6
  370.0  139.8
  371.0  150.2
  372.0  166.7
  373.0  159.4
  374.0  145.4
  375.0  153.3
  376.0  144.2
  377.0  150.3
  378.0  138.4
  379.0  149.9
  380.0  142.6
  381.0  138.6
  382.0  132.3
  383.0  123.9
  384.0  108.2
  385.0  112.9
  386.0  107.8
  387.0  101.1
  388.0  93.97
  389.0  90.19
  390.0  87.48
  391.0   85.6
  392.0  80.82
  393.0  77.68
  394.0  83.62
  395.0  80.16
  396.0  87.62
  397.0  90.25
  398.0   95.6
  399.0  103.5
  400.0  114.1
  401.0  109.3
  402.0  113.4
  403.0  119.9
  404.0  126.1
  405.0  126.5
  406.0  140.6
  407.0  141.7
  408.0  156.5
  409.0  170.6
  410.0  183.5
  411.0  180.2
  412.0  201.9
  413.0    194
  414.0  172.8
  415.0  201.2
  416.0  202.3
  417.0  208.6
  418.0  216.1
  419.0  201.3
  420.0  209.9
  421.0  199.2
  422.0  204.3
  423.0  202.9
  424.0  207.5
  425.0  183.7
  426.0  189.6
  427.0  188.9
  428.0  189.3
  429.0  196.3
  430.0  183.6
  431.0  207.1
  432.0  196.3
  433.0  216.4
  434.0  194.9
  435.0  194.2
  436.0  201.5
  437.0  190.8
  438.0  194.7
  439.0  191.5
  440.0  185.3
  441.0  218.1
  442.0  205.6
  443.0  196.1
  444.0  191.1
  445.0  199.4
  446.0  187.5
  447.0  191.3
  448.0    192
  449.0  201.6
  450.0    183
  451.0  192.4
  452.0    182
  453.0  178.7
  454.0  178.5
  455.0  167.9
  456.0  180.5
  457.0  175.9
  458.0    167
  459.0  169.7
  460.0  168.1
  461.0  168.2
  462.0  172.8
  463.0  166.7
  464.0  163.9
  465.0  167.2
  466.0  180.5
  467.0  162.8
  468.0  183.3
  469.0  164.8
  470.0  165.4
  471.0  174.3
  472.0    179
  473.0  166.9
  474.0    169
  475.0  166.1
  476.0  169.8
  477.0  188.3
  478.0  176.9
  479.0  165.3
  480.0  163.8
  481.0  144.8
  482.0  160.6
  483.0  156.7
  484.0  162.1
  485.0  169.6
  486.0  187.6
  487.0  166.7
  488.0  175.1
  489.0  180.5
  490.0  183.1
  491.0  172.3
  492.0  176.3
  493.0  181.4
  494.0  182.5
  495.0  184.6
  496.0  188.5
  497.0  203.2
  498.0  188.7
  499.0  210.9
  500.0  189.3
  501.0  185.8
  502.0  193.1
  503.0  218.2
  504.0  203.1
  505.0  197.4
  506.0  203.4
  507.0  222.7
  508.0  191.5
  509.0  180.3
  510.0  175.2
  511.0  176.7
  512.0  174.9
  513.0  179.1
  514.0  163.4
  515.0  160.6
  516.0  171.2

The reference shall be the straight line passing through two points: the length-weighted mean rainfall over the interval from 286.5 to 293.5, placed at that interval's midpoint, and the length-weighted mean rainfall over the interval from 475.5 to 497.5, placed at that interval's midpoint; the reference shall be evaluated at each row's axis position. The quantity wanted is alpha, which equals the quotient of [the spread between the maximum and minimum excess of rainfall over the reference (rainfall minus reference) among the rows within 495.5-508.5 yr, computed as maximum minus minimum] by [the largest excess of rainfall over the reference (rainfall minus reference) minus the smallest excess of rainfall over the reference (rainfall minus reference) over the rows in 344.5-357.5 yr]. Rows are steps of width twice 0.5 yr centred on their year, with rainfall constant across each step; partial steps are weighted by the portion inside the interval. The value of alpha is 1.66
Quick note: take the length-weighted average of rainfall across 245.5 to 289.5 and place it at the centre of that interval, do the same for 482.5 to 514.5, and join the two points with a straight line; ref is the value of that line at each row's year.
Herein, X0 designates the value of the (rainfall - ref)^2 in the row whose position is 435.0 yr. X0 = 205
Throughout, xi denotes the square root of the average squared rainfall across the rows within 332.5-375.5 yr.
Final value 163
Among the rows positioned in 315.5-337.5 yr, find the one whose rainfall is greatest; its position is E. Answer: 330.0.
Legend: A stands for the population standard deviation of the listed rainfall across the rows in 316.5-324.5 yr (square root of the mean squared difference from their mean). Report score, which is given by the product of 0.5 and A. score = 3.1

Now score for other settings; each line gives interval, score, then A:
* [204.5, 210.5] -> 2.7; 5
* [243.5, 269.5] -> 6.7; 13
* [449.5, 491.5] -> 4.6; 9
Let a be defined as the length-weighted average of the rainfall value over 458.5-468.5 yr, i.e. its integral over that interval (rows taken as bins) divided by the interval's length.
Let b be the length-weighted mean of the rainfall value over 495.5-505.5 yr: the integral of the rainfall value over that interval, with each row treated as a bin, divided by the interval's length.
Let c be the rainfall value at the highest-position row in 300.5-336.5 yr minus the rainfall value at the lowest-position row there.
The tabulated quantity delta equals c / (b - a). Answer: -0.20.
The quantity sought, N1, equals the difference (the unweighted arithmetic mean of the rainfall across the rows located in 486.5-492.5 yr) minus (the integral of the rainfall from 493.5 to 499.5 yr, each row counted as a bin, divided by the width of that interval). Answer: -17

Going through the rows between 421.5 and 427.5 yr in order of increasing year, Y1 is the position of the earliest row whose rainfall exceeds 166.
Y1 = 422.0 yr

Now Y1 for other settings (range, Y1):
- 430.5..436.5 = 431.0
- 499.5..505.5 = 500.0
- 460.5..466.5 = 461.0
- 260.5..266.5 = 263.0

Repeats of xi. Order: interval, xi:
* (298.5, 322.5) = 174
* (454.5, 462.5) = 171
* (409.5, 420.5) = 198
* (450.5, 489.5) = 172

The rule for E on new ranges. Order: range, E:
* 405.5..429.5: 418.0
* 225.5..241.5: 241.0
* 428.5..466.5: 441.0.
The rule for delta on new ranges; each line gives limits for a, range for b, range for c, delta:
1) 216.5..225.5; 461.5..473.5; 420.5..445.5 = 0.00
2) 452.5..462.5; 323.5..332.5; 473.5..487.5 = 0.57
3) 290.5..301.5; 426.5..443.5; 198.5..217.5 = -1.75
